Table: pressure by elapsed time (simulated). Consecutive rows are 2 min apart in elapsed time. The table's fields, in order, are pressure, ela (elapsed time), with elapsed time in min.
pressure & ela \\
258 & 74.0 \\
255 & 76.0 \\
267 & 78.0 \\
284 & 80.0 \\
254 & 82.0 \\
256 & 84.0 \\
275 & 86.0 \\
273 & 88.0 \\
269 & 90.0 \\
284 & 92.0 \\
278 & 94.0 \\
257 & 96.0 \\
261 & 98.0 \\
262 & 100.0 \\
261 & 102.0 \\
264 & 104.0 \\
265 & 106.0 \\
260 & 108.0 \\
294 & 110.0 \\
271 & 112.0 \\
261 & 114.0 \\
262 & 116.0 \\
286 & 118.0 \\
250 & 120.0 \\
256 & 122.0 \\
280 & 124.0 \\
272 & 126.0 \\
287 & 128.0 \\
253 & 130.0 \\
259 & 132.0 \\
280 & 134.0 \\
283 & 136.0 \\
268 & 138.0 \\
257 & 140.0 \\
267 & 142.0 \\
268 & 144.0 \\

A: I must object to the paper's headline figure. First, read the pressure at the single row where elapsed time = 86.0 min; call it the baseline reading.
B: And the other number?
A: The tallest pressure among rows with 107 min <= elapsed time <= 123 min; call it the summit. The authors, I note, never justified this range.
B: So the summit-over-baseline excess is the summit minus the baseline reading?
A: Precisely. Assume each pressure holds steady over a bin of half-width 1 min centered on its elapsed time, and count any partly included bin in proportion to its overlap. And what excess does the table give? 19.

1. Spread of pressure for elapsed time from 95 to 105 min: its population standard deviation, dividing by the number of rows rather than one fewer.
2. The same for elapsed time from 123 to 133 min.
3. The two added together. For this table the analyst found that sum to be 15.0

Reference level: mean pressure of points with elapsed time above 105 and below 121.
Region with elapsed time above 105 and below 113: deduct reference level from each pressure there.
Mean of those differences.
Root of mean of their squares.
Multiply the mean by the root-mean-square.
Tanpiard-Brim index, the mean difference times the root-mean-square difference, 53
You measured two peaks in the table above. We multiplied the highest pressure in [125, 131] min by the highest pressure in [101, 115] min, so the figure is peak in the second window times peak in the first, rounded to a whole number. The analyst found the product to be 84378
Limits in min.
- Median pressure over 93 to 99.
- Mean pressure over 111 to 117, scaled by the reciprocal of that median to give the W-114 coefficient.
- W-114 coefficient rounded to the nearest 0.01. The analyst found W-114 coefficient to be 1.01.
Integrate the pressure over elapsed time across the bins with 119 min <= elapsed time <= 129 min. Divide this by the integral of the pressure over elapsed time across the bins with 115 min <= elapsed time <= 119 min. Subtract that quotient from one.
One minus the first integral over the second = -1.5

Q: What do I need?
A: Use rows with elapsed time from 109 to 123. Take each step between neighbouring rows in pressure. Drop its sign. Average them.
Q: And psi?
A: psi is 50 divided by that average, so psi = 3.00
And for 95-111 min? 7.14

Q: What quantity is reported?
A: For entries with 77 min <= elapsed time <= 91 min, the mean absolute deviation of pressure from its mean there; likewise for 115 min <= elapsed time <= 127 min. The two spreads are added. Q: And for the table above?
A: 19.6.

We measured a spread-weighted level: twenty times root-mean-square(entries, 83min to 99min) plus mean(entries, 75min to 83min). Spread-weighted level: 5651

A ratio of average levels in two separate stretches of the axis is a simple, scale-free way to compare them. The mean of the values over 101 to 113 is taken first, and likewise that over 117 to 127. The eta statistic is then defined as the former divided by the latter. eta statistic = 1.001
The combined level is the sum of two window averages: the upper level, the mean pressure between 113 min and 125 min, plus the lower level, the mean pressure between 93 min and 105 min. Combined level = 530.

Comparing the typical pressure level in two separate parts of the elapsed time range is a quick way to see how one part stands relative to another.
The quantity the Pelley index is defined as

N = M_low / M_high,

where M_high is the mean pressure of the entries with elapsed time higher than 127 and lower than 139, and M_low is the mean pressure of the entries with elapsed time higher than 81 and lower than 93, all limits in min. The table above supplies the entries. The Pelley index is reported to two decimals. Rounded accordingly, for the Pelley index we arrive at 0.99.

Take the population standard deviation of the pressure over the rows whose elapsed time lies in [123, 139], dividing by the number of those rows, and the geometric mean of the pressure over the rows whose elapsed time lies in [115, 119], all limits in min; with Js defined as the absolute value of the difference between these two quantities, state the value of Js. 262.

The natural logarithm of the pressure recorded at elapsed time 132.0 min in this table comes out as 5.56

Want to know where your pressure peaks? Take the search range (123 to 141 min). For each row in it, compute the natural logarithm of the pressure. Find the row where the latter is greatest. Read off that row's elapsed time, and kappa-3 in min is 128.0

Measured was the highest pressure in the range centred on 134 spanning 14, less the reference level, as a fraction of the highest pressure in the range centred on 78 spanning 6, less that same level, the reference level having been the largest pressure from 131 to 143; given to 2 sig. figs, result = 4.0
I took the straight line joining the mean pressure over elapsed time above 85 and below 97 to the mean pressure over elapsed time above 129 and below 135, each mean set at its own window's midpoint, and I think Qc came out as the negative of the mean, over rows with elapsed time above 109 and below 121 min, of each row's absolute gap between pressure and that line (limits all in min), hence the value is -12.6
